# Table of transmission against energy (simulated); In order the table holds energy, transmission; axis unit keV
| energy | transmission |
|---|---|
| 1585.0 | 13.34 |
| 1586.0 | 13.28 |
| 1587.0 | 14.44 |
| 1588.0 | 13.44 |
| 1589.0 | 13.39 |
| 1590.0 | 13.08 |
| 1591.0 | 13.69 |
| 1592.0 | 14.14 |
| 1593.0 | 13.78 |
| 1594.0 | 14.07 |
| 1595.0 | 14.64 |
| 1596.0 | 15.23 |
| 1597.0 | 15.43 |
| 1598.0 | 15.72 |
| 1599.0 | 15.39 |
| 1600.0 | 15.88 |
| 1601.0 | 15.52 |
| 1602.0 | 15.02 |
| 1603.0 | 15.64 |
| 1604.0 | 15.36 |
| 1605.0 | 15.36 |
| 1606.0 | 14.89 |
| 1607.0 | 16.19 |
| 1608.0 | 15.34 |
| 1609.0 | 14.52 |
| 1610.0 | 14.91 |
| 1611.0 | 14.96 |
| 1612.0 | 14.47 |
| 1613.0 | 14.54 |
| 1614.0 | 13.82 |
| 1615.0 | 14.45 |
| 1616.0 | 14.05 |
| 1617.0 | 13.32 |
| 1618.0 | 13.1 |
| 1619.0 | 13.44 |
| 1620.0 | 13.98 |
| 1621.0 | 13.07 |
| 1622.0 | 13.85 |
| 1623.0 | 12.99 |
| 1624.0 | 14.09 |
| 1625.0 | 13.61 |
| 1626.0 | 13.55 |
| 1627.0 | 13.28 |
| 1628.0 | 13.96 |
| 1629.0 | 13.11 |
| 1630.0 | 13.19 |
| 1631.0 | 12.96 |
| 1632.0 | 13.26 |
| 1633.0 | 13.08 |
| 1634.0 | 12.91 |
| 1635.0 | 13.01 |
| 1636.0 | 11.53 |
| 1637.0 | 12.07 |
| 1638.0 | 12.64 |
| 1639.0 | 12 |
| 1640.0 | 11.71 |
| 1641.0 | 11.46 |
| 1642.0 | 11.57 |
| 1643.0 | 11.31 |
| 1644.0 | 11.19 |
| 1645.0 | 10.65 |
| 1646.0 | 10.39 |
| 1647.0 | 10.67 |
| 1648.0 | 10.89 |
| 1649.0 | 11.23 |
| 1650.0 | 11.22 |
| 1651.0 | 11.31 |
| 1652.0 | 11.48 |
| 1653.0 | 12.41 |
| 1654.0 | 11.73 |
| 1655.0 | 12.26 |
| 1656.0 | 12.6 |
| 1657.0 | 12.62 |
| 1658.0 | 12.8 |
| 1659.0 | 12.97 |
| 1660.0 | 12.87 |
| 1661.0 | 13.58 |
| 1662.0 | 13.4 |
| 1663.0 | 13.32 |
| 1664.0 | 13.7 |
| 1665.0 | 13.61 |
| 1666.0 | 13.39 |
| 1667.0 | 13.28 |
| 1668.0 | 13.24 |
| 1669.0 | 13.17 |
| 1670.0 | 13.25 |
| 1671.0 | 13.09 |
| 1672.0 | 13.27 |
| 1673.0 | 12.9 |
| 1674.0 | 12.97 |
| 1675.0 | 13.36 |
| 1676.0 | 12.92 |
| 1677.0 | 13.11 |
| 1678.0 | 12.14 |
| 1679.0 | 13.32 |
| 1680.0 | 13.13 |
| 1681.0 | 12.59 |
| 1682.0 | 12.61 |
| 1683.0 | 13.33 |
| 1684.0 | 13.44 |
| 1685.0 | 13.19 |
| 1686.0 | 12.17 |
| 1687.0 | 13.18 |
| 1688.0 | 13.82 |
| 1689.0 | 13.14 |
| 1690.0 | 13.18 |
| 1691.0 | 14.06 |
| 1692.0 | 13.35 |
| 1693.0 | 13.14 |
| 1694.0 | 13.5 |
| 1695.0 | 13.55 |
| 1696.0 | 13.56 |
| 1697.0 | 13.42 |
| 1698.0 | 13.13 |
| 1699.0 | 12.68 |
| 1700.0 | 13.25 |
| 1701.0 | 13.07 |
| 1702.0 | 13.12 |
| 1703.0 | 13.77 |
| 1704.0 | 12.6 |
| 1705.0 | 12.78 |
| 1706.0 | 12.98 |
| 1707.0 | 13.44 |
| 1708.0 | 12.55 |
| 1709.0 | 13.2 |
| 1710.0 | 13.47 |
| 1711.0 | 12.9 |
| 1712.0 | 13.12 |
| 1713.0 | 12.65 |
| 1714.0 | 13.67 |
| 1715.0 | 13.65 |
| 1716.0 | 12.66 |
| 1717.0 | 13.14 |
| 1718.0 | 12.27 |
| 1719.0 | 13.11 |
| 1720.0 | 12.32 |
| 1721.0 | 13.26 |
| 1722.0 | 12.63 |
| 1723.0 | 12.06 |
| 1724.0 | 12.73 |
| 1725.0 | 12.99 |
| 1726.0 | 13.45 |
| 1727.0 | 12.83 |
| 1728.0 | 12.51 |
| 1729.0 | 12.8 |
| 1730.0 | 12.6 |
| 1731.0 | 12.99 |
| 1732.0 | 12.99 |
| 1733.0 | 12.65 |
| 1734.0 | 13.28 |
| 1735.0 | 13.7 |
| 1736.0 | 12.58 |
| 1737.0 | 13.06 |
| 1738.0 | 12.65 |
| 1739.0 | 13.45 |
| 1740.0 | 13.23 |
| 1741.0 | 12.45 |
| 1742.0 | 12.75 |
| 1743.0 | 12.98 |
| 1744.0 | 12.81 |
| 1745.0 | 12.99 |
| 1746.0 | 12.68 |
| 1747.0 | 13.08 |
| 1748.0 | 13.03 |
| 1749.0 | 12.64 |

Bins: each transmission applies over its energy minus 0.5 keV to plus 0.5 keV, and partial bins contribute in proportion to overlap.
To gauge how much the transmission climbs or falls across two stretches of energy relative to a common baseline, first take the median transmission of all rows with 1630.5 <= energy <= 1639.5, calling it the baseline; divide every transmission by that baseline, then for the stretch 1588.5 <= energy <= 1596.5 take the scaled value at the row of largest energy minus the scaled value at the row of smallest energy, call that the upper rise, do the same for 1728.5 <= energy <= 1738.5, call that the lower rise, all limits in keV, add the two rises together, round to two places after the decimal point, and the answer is 0.13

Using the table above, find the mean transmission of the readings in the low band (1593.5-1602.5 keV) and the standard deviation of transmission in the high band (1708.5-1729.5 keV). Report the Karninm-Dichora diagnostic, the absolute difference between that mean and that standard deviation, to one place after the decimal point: 14.8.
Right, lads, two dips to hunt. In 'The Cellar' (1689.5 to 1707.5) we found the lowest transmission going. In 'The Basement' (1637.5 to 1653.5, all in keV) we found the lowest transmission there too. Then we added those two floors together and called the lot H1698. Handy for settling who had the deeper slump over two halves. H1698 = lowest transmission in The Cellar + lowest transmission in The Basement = 23.0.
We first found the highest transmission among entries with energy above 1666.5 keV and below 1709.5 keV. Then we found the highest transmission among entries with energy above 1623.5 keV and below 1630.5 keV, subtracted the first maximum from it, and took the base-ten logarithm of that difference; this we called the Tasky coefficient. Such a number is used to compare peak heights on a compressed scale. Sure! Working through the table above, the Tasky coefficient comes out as -1.5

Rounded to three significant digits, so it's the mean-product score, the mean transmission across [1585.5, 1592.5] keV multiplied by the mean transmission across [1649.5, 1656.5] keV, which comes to 162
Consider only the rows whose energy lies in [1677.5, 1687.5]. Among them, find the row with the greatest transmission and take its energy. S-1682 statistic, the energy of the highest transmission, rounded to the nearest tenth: 1684.0 keV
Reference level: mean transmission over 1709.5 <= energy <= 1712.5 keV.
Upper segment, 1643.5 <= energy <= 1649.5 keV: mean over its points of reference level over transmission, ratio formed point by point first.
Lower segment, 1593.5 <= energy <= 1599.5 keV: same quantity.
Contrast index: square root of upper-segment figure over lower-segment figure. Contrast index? 1.179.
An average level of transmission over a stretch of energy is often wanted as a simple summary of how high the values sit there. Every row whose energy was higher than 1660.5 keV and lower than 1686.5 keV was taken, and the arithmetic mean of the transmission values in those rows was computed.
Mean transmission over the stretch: 13.1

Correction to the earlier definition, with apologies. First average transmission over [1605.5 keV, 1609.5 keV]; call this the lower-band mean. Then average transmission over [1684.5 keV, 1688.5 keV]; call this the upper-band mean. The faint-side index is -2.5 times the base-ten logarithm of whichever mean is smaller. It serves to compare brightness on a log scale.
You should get -2.79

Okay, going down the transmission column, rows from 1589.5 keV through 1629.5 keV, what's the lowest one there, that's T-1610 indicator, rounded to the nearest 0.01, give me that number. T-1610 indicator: 12.99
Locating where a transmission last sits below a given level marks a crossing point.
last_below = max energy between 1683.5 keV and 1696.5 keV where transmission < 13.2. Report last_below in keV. 1693.0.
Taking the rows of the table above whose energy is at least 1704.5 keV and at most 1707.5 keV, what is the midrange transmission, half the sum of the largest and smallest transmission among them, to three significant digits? 13.1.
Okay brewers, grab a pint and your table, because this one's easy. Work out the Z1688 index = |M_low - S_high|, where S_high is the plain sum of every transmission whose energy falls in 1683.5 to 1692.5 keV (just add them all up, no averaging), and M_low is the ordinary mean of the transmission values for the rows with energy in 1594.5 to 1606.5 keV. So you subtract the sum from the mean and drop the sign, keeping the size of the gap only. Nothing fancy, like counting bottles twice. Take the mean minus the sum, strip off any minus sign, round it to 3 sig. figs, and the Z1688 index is 104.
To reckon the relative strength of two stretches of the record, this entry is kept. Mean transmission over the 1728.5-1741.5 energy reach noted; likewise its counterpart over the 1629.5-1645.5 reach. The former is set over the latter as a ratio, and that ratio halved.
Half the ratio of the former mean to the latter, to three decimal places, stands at 0.533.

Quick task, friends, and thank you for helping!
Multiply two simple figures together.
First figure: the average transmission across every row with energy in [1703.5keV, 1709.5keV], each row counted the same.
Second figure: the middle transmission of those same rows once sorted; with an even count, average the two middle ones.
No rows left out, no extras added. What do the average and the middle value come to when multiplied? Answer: 166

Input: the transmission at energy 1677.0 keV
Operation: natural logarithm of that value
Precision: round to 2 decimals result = 2.57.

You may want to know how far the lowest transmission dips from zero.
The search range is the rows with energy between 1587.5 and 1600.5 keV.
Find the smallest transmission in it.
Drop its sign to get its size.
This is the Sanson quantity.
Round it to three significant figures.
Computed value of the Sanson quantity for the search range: 13.1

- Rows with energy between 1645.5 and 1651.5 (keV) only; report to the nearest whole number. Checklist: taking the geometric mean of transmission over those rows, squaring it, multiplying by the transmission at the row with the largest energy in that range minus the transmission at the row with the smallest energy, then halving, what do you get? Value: 55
